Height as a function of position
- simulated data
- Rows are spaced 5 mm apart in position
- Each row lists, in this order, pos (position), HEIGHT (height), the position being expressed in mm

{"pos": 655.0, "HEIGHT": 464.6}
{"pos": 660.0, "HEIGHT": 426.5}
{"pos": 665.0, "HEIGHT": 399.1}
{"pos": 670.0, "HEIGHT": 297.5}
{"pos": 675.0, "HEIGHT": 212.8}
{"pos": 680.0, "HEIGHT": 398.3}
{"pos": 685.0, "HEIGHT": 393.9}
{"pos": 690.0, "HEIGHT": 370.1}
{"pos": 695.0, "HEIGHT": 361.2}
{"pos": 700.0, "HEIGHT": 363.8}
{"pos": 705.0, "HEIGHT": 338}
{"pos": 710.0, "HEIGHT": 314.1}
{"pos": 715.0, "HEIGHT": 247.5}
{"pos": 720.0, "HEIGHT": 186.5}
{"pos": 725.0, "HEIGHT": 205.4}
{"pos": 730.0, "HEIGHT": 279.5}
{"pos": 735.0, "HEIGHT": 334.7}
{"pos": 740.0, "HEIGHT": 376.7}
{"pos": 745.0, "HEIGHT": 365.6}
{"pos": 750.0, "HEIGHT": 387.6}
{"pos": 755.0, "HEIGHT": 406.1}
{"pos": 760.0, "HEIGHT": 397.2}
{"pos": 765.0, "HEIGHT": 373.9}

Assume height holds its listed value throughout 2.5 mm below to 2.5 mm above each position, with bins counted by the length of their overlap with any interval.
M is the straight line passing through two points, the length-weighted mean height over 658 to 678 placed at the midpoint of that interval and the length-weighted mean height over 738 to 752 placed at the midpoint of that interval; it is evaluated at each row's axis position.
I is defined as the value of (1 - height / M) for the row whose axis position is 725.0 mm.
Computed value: 0.44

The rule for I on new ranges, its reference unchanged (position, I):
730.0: 0.24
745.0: 0.03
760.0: -0.03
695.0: -0.04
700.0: -0.04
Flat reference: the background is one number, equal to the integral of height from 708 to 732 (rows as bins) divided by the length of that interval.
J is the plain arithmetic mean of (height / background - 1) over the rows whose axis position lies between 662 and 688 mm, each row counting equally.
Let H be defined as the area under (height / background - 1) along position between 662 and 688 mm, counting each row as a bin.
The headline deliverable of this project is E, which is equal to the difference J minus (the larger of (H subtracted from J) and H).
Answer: -10.0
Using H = 10.4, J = 0.39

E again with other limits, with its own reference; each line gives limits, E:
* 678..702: -12.5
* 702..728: -1.7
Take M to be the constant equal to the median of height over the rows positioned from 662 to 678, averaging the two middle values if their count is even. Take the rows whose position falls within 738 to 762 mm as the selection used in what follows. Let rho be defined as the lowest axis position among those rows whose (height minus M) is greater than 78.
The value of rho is 740.0 mm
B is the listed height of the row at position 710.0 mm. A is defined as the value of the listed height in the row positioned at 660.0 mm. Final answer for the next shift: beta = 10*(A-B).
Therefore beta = 1124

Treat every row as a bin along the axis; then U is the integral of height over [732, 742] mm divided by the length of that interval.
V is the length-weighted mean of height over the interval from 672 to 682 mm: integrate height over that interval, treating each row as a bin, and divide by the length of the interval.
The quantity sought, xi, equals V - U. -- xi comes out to -50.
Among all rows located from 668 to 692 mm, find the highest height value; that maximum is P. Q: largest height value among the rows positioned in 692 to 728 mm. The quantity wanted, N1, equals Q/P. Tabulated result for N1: 0.91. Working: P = 398.3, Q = 363.8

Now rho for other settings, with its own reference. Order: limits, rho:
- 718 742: 740.0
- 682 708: 685.0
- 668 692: 680.0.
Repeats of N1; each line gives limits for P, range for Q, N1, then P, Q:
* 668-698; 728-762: 1.02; 398.3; 406.1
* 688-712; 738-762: 1.10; 370.1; 406.1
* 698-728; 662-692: 1.10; 363.8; 399.1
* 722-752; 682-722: 1.02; 387.6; 393.9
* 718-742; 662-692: 1.06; 376.7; 399.1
